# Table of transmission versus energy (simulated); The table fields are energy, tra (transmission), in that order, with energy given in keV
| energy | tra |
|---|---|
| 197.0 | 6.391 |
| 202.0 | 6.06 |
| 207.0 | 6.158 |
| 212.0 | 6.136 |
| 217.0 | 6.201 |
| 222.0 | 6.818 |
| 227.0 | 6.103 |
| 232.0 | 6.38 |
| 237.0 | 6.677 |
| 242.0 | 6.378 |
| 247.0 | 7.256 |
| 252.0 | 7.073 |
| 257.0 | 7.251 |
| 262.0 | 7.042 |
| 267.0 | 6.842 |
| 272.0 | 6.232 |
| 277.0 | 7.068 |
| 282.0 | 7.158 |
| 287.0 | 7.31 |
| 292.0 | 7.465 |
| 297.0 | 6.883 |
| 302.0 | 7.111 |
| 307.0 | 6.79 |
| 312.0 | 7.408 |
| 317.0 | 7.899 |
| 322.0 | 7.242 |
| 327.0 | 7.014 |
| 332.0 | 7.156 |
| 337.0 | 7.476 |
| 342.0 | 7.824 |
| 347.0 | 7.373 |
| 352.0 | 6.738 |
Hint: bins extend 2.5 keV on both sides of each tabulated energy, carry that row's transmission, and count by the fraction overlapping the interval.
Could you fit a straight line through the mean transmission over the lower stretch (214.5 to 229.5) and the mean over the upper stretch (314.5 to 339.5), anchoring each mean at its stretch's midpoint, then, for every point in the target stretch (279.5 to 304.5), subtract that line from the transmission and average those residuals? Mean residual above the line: 0.16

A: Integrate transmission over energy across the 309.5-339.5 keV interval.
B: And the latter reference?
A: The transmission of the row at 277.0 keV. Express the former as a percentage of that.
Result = 3126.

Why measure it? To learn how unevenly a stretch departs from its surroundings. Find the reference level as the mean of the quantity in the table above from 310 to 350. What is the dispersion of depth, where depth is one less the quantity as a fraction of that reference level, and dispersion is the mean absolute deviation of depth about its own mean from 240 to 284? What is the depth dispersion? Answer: 0.039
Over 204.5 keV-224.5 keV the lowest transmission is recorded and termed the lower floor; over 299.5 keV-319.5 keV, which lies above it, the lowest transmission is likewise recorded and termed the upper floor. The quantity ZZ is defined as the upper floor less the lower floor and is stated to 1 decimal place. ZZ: 0.7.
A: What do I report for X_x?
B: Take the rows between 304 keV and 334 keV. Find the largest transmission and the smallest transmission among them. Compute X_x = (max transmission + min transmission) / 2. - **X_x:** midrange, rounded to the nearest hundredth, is 7.34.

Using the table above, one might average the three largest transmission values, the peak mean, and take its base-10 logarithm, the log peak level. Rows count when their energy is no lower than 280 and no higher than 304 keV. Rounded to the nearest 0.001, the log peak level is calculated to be 0.864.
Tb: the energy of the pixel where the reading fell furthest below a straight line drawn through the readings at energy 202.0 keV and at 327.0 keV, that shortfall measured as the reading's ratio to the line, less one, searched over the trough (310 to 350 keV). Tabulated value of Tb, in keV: 327.0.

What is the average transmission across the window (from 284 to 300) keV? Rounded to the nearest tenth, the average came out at 7.2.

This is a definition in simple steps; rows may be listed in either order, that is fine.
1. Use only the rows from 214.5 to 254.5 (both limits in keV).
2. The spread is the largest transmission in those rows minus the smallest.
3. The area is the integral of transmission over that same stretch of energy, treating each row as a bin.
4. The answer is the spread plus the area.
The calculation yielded 266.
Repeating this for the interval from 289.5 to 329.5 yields 290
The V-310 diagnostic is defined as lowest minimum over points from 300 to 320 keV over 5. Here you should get 1.36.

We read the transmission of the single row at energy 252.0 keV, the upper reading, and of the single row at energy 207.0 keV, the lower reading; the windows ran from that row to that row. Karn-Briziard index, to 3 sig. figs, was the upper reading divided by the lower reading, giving 1.15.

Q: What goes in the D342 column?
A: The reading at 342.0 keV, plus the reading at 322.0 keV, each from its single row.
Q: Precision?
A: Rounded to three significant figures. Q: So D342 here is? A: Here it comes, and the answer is 15.1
